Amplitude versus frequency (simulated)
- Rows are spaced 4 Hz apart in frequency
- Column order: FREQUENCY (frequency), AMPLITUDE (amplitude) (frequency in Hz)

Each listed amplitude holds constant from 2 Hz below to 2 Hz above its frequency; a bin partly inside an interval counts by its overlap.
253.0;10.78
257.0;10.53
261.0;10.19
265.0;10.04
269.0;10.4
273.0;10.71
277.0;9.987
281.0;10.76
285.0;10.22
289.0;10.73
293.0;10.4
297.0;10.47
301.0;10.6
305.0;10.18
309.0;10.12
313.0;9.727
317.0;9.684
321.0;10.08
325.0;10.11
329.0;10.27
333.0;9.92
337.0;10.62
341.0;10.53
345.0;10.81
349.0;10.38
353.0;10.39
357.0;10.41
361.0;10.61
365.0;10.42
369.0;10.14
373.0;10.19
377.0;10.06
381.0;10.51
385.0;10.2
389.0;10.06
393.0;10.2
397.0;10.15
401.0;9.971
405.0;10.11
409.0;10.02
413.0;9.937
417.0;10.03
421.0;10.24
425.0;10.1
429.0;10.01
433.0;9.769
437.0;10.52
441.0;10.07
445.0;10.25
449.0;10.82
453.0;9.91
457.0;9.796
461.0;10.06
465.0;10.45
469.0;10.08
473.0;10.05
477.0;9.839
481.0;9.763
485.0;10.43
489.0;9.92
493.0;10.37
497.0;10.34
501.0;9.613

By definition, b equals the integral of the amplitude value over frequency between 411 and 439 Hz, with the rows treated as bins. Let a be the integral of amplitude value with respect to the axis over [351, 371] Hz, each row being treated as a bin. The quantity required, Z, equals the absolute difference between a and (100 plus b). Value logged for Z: 175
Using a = 208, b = 282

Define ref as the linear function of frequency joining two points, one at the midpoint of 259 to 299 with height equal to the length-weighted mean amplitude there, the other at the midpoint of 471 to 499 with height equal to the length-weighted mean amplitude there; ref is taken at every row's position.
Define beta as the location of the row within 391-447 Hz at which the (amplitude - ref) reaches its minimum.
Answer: 433.0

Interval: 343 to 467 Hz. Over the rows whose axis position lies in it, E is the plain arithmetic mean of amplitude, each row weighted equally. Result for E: 10.2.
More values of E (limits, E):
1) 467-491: 10.0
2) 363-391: 10.2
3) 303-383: 10.3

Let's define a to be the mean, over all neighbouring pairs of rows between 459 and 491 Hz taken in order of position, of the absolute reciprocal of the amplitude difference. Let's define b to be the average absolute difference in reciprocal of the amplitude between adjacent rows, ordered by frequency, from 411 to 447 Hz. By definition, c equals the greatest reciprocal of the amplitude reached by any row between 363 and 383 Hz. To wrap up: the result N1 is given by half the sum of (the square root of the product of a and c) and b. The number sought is 0.010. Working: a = 0.0031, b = 0.0026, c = 0.0994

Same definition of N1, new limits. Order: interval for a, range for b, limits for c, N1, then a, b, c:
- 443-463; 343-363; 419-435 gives 0.011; 0.0044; 0.0015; 0.1024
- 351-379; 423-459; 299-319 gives 0.008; 0.0014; 0.0039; 0.1033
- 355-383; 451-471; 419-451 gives 0.009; 0.0020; 0.0028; 0.1024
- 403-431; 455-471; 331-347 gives 0.007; 0.0012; 0.0033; 0.1008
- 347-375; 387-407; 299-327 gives 0.006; 0.0012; 0.0012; 0.1033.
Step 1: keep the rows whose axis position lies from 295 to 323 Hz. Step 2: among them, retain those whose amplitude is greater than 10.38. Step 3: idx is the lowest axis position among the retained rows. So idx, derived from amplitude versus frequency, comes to 297.0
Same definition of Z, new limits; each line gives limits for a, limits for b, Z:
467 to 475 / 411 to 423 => 140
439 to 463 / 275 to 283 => 61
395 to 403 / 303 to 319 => 178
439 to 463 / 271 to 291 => 66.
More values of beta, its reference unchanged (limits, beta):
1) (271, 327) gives 317.0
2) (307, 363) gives 317.0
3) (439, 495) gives 457.0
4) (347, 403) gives 401.0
